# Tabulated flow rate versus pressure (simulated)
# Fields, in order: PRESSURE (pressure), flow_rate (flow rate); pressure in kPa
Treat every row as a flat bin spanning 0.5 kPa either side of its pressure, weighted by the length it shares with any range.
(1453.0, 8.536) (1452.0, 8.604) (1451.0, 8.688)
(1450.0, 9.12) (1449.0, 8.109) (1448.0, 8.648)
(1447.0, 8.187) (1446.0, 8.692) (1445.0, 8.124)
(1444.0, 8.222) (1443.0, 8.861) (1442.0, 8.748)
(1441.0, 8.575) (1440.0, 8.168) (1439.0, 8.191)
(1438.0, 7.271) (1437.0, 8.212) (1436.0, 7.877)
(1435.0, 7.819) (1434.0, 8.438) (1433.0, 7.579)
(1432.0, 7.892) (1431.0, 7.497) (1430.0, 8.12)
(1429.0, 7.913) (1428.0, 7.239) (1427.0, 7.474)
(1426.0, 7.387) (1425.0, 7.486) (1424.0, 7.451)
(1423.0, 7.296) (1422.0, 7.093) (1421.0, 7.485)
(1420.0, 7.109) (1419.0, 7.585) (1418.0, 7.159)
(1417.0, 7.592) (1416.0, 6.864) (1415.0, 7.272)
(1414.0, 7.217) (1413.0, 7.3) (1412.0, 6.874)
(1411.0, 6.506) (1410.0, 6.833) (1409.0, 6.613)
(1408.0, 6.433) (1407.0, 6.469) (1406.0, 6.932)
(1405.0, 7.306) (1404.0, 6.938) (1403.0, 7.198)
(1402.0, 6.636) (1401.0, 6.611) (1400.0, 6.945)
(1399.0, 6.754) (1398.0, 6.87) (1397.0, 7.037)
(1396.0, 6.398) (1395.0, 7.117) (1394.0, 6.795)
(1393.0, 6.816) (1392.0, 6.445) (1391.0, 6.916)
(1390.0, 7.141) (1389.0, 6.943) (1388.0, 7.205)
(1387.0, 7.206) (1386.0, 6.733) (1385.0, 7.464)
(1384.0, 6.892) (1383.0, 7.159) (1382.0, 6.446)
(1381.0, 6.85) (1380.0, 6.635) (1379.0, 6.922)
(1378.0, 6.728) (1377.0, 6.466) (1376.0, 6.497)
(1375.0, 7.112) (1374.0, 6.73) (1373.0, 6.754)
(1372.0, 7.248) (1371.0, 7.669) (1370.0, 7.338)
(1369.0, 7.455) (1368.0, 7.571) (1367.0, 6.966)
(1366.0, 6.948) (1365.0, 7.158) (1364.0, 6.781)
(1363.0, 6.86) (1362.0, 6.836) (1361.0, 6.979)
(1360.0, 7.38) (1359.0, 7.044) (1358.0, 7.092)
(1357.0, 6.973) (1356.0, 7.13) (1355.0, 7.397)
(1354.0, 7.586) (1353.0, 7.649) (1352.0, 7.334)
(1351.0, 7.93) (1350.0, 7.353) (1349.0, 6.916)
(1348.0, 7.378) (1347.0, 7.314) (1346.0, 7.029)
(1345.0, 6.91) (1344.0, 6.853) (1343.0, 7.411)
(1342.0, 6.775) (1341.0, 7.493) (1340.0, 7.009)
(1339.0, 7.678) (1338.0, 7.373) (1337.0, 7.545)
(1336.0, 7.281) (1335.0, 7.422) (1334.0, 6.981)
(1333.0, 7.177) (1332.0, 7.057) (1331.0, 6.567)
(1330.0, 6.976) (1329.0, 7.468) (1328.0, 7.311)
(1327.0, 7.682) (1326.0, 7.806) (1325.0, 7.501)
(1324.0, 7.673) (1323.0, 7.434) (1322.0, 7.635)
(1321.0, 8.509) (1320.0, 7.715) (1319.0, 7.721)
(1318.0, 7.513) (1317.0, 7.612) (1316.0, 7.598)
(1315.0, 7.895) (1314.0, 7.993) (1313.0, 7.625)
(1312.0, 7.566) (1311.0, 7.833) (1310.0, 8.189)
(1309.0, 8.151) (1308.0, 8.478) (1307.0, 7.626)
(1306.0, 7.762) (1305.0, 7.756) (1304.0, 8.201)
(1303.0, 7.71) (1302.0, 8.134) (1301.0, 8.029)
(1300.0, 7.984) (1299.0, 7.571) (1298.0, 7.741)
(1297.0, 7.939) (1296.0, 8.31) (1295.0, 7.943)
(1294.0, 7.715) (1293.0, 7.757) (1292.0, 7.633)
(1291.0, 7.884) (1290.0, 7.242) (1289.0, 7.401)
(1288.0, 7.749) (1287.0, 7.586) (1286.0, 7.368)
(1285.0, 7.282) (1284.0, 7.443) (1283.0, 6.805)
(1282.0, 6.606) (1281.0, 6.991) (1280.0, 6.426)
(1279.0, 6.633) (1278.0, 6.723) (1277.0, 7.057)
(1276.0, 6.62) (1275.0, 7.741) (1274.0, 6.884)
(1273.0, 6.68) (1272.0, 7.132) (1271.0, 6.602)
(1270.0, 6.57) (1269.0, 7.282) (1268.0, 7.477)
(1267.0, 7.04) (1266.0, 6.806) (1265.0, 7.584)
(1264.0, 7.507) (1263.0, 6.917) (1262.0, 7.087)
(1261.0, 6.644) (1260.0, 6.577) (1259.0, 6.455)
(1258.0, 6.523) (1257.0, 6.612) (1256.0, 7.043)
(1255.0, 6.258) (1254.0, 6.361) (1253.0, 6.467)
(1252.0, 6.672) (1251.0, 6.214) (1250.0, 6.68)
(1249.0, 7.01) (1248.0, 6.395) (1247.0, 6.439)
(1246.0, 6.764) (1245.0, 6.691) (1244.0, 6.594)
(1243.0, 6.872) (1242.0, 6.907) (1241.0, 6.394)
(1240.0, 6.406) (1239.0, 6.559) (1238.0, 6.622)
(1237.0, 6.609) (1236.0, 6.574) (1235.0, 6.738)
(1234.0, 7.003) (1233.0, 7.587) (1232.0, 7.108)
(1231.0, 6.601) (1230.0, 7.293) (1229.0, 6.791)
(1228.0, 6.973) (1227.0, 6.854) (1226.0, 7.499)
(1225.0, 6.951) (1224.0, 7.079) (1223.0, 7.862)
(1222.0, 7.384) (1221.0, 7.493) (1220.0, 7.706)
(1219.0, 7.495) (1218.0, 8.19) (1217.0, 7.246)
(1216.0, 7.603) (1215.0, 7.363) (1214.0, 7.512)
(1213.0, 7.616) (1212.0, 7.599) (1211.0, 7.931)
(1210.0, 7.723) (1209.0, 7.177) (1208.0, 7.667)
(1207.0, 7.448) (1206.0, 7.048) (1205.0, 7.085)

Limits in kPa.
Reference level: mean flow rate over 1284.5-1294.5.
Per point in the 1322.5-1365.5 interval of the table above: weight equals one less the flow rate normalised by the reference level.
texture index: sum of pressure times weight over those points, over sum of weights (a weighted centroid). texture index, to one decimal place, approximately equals 1347.8 kPa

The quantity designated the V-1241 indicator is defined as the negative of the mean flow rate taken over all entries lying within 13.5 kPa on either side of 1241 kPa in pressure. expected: -6.7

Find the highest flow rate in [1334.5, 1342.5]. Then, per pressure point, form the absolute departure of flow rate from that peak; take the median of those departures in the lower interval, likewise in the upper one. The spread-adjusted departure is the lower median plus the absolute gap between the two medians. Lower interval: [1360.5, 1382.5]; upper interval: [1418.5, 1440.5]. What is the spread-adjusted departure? 1.3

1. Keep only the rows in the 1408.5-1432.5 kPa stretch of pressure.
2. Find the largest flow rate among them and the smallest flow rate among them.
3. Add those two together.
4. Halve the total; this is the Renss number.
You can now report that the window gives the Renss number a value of 7.31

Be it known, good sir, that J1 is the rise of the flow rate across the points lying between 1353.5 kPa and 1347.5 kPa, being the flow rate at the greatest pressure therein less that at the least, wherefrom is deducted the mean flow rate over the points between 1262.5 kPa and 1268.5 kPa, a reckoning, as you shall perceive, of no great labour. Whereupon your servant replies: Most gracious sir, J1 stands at -7.0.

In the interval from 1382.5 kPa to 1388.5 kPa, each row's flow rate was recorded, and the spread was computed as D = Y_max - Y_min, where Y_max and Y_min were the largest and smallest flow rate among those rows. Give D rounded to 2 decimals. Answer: 0.73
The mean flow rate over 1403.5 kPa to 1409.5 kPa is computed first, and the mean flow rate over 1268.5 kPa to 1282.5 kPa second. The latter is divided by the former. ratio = 1.01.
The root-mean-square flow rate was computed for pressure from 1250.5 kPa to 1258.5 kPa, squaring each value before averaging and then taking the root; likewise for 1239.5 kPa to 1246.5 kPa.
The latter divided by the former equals 1.02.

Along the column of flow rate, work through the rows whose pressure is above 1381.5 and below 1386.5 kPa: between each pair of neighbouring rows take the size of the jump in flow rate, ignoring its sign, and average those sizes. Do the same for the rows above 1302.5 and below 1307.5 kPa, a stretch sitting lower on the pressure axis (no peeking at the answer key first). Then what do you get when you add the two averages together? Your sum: 0.84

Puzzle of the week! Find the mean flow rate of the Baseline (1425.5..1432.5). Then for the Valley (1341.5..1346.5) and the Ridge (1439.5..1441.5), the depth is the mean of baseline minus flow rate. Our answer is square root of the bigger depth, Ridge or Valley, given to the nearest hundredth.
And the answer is 0.81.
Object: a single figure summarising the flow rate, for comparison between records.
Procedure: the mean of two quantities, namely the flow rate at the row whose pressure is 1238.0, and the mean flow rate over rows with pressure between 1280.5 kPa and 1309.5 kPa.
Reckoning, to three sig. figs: 7.15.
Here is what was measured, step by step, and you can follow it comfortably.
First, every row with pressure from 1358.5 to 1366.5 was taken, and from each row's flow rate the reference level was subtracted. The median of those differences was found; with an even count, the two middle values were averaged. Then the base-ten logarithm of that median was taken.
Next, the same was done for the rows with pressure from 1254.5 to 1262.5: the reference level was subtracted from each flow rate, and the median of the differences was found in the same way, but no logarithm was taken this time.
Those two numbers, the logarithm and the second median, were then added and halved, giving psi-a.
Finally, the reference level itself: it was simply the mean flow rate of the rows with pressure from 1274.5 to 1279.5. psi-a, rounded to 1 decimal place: -1.2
